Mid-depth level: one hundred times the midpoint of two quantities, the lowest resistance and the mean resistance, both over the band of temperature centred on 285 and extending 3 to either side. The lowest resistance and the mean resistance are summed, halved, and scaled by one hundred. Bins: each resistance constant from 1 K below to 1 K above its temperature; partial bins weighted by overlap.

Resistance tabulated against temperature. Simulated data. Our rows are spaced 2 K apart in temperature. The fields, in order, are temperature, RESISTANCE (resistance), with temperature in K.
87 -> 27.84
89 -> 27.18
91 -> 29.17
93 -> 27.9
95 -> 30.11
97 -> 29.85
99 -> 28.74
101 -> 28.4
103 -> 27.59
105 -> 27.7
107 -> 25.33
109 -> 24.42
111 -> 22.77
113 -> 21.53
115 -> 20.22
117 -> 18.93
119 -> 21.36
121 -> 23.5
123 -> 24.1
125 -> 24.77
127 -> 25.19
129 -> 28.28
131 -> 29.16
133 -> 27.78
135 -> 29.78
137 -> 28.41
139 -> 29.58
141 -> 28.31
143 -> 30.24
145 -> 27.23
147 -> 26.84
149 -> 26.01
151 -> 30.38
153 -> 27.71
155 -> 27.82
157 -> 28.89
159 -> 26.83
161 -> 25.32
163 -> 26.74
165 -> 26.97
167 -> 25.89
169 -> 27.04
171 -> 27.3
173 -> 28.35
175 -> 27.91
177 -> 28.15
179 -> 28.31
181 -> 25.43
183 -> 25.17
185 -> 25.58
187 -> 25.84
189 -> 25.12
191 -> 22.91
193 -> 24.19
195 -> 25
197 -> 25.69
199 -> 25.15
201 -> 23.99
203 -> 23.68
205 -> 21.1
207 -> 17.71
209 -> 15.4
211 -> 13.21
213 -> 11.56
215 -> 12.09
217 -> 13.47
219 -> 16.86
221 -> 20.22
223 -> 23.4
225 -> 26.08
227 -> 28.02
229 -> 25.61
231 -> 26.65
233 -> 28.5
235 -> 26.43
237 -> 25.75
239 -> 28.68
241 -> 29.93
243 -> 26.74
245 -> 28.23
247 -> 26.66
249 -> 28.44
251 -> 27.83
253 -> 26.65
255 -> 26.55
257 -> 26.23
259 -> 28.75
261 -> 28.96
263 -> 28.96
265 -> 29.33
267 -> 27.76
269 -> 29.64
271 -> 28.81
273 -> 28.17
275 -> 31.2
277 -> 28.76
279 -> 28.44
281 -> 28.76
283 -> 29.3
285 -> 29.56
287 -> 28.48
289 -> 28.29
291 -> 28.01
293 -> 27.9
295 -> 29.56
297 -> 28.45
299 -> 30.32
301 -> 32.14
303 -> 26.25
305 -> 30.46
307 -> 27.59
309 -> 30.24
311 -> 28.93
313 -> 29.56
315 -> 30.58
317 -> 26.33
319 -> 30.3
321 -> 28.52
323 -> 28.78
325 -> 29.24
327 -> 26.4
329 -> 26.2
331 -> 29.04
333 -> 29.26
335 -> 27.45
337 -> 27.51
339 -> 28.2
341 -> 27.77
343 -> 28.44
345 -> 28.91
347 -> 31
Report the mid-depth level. 2880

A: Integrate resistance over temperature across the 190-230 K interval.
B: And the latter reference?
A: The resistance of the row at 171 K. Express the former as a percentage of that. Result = 3043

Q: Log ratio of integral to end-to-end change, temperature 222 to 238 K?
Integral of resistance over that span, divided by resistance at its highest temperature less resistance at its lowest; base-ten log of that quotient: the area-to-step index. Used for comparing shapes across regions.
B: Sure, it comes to 2.25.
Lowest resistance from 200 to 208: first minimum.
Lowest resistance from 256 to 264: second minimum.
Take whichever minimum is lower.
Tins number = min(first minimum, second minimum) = 18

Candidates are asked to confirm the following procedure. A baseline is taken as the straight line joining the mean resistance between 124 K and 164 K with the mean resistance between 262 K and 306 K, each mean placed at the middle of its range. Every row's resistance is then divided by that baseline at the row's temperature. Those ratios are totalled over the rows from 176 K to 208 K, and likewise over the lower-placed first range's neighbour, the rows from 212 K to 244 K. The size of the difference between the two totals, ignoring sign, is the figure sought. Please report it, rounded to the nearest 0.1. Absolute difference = 1.0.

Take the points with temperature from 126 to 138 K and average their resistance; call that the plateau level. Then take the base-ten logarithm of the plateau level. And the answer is 1.45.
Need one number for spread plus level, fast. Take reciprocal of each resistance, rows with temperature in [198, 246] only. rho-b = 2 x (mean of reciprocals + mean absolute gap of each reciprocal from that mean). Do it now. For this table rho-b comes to 0.124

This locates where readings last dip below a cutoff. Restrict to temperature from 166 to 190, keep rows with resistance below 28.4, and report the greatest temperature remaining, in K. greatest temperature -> 189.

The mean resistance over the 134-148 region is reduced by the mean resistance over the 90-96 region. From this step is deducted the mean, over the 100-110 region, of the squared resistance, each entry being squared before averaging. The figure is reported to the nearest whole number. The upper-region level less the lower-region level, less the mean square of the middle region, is -715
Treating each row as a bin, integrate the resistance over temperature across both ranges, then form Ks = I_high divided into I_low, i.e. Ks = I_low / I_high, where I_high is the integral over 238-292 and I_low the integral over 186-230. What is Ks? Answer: 0.6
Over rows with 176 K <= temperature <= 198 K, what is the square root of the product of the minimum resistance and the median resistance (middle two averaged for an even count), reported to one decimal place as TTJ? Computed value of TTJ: 24.1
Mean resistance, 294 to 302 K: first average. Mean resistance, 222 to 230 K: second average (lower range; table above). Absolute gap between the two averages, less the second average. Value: -21.4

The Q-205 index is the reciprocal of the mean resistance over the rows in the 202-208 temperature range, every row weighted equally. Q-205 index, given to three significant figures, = 0.0480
